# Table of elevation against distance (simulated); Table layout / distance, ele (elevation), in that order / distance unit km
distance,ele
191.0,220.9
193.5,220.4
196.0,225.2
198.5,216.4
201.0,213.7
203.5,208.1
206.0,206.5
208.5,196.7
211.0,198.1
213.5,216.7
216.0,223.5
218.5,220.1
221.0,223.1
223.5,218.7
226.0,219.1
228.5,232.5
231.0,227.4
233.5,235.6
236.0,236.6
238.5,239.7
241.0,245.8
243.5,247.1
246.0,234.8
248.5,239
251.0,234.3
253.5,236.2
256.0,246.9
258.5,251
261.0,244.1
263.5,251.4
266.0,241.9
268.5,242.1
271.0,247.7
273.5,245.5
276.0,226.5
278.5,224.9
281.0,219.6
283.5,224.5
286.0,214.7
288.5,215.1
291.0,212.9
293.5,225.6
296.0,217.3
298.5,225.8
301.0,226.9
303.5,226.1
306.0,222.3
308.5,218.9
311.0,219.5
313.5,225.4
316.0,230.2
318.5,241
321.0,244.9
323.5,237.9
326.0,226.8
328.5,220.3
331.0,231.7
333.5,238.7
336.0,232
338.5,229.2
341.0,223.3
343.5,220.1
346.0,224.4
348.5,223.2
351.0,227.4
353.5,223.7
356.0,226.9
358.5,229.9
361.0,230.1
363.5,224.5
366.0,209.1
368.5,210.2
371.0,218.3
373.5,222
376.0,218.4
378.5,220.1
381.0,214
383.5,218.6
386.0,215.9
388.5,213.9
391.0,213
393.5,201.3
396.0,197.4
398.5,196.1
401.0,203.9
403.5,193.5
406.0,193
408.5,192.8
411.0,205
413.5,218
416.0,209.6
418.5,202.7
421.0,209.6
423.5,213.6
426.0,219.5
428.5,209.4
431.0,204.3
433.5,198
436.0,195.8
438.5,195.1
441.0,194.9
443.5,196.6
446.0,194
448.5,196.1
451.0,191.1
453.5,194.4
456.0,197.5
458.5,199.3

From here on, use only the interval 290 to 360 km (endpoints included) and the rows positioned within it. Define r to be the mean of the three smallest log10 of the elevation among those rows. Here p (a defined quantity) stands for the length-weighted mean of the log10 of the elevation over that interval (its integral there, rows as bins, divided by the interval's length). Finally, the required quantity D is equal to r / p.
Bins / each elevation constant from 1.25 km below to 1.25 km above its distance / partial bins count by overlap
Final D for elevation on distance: 0.991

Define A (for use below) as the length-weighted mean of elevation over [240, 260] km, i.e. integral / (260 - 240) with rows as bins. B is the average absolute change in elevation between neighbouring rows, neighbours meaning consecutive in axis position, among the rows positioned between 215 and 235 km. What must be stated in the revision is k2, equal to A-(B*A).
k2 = -1068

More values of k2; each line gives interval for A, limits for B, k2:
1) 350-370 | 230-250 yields -929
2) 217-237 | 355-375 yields -974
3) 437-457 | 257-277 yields -1217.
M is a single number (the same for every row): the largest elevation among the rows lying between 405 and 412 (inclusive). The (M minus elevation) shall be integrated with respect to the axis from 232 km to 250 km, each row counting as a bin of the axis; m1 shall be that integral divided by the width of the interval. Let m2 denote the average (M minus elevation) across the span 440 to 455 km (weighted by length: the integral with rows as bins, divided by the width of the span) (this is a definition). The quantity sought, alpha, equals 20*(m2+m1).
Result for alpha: -482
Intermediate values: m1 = -35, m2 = 10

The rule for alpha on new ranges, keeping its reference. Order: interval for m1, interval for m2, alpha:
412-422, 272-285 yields -564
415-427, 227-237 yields -669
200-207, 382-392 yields -295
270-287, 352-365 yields -914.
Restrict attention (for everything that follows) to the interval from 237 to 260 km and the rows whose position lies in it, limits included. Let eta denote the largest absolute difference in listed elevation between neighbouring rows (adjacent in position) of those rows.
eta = 12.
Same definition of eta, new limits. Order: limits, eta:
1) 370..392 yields 6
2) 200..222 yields 19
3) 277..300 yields 13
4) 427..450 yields 6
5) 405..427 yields 13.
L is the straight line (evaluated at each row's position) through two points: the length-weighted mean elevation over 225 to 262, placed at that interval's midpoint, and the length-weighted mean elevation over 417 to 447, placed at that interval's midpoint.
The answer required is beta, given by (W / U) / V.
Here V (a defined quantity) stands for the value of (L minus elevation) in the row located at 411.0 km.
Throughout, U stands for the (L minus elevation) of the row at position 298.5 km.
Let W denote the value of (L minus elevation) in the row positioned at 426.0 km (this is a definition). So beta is -4.14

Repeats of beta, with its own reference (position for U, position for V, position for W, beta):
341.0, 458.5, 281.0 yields 2.56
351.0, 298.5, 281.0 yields -0.60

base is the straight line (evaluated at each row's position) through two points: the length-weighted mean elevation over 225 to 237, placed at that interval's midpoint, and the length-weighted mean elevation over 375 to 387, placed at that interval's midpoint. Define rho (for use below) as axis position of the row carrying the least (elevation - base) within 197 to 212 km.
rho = 208.5 km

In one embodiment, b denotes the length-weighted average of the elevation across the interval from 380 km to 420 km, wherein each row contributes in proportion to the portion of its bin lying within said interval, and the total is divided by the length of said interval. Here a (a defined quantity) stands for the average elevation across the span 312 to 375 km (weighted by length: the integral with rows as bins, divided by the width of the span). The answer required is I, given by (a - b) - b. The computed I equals -184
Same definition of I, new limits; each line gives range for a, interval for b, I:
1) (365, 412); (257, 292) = -258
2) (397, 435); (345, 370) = -241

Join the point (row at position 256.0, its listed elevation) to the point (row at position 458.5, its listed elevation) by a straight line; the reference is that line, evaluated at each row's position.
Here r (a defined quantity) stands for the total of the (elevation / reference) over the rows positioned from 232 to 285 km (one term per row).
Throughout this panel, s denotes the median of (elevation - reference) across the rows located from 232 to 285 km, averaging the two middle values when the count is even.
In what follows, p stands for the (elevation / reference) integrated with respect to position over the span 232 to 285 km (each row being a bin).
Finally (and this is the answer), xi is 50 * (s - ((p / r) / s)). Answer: -470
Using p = 51.4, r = 20.4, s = -10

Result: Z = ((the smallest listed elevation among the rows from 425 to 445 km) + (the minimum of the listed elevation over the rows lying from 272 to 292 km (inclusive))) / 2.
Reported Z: 204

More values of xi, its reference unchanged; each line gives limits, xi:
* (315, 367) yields 71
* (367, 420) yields -140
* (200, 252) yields -1597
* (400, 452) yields -291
